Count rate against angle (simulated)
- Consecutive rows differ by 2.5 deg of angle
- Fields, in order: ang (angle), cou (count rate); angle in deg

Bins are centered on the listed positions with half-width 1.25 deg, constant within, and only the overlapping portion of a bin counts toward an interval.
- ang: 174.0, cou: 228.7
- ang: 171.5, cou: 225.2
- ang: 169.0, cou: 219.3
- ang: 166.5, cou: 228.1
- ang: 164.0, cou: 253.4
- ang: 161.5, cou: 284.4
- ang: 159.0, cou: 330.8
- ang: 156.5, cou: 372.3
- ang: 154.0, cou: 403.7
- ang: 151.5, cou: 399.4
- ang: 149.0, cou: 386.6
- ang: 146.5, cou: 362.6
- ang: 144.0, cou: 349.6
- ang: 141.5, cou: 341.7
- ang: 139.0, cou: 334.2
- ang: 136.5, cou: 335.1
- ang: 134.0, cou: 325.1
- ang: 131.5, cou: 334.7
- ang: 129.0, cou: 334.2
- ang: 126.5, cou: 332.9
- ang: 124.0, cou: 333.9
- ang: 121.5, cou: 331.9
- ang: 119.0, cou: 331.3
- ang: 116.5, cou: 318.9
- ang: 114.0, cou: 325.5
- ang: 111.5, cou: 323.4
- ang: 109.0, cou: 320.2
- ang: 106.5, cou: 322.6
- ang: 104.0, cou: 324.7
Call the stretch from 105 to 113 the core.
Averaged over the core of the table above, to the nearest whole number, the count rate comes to 322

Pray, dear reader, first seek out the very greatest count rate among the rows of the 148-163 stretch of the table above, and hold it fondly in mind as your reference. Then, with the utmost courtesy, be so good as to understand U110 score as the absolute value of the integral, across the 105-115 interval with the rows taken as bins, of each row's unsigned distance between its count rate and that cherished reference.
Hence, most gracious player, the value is 808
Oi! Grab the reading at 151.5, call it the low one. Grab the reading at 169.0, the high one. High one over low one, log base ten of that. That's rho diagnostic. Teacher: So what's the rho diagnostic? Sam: -0.26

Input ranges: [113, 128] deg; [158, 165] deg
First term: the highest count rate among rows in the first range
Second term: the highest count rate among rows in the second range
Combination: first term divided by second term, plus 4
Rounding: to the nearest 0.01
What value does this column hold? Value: 5.01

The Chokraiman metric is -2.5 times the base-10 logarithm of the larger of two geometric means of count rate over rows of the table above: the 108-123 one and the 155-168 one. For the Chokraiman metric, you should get -6.28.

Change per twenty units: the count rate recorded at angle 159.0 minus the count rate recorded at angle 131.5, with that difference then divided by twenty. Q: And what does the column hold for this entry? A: 0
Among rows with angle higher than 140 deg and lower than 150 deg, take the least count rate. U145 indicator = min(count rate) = 341.7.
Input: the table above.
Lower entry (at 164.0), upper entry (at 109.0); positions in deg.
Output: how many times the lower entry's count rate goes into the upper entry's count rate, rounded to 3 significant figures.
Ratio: 1.26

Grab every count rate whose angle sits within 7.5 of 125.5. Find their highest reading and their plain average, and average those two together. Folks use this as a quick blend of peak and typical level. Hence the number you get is 334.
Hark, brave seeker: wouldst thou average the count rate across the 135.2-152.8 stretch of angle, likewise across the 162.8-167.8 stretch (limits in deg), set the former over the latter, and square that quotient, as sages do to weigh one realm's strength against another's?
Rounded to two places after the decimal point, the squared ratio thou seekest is 2.22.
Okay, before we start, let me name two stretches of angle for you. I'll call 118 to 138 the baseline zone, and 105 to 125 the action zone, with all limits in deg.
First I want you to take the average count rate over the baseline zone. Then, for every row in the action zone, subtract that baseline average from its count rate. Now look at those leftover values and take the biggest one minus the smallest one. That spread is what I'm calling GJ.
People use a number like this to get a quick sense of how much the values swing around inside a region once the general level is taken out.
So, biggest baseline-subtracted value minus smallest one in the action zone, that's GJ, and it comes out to 15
